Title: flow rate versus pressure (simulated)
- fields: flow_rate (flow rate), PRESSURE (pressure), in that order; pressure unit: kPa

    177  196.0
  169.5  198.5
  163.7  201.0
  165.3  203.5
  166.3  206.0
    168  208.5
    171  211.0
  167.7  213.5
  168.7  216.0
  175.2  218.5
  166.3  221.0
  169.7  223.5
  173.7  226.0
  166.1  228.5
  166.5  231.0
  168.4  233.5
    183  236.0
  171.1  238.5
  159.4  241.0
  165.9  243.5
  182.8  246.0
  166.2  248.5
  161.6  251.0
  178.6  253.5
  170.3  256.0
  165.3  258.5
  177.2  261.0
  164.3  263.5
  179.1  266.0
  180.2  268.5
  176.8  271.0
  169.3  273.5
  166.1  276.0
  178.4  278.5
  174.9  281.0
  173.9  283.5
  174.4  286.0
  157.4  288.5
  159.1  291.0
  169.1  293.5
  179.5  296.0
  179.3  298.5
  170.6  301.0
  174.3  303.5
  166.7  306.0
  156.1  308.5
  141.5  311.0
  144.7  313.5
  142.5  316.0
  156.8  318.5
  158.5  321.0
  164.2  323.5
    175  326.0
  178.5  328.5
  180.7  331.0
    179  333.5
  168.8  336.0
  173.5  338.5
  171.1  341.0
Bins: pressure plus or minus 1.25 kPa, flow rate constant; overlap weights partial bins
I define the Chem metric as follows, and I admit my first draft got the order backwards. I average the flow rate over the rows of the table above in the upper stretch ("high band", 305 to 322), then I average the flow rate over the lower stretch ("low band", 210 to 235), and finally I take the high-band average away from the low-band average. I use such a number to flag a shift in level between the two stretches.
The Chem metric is 17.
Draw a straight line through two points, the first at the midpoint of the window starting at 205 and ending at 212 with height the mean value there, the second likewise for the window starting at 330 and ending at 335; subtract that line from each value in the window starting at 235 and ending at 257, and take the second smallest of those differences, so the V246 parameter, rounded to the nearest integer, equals -11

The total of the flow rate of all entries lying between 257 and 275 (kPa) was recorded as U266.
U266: 1212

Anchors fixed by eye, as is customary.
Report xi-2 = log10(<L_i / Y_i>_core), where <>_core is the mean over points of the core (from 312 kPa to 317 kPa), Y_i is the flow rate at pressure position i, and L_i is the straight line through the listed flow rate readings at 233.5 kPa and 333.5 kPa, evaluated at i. 0.09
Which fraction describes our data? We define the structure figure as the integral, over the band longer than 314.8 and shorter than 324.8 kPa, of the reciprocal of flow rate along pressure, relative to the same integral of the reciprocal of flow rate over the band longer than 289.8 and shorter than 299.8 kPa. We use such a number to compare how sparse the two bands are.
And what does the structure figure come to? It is 1.10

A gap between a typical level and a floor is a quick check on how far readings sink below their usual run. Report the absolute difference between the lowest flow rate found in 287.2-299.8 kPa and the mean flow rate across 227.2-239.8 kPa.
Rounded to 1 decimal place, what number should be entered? 13.6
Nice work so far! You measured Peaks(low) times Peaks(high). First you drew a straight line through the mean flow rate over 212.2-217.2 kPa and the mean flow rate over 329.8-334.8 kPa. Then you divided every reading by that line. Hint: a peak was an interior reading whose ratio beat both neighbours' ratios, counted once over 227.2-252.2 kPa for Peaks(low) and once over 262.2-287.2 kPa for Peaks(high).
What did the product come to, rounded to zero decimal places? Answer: 4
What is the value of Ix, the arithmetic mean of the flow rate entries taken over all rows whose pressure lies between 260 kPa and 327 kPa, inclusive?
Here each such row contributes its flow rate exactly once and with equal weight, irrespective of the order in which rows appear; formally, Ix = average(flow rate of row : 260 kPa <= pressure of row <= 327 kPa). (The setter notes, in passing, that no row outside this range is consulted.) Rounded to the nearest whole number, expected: 167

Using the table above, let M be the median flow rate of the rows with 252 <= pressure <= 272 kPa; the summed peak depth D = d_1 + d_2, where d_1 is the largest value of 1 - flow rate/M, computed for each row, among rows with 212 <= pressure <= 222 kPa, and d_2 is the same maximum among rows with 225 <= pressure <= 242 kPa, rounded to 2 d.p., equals 0.16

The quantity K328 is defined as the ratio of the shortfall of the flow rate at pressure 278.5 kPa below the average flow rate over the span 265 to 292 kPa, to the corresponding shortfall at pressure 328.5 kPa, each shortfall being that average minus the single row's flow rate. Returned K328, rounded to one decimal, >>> 1.0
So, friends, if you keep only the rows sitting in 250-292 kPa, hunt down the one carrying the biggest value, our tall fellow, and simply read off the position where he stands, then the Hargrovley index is 268.5 kPa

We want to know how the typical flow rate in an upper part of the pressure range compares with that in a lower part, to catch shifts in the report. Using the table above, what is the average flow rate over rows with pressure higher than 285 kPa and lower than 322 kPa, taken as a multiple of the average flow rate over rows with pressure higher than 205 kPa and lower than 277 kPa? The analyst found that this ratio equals 0.95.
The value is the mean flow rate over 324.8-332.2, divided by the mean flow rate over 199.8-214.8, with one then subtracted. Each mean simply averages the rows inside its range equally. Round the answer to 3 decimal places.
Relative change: 0.066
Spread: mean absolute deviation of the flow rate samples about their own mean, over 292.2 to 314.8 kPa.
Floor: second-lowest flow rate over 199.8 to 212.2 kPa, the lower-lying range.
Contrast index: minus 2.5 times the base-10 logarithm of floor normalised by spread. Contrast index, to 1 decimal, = -2.9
